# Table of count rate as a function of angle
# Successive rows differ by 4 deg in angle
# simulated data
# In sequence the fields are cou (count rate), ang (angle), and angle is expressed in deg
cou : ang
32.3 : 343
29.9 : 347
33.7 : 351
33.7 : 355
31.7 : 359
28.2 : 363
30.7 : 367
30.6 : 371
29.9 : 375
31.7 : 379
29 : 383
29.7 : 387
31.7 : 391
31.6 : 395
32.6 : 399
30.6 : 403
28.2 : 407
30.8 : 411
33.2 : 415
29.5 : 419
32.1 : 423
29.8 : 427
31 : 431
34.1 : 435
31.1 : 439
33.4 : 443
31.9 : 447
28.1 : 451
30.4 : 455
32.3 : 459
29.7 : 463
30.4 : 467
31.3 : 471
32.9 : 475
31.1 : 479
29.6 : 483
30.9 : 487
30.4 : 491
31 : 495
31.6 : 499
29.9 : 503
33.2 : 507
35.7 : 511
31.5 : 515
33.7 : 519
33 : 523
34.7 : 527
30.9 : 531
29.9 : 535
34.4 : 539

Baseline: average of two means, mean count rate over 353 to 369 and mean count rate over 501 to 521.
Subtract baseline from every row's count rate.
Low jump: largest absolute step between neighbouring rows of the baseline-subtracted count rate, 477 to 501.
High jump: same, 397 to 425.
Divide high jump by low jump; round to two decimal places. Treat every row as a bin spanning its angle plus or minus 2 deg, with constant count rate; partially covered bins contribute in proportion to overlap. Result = 2.47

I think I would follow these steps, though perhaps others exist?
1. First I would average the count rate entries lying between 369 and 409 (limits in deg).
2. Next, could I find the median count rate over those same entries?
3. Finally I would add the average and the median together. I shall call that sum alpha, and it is 61.2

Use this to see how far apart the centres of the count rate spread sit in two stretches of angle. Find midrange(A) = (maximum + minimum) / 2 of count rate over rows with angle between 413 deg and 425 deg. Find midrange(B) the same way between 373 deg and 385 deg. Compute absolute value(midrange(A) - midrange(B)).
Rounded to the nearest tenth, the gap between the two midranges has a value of 1.0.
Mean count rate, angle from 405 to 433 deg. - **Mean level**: 30.7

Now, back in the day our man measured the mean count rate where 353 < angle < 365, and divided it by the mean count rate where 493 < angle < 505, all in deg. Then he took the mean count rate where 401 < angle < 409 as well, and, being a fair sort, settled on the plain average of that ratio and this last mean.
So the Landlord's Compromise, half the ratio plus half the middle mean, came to 15.2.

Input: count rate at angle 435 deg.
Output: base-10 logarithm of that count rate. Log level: 1.53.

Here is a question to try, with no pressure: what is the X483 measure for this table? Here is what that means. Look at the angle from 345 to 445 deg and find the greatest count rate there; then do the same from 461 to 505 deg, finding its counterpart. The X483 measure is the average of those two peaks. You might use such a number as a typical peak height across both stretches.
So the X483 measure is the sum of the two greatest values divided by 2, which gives 33.5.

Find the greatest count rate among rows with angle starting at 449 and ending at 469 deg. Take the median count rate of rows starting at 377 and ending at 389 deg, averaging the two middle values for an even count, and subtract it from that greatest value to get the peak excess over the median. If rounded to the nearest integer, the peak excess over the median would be 3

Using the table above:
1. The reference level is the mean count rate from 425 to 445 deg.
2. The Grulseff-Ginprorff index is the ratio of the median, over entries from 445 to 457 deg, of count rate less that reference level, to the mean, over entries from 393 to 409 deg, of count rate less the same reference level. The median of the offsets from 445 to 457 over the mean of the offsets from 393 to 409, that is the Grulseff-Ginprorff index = 1.3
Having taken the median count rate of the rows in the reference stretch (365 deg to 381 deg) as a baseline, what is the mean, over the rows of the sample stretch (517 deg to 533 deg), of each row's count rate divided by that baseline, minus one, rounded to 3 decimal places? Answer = 0.079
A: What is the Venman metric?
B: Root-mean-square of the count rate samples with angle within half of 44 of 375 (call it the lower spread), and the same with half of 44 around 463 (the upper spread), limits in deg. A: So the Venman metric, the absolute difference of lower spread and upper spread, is 0.2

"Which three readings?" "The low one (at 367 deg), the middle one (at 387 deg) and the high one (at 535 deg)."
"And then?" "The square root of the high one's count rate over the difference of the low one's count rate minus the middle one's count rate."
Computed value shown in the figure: 5.5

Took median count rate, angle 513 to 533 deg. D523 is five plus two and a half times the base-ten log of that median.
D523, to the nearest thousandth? 8.796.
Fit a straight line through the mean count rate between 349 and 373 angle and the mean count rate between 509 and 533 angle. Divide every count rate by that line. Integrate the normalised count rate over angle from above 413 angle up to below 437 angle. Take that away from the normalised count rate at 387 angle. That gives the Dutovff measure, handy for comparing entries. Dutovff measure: -22.66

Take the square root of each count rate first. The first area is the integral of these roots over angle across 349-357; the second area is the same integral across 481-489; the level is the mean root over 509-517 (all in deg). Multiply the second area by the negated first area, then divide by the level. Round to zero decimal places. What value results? -353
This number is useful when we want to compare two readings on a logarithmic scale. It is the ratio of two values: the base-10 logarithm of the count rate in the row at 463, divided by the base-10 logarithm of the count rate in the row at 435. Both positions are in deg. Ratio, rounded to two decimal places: 0.96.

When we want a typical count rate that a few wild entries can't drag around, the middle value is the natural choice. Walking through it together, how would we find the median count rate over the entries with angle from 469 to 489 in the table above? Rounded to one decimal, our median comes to 31.1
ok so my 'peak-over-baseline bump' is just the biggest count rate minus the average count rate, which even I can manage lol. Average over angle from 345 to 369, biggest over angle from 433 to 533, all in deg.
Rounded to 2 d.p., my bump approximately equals 4.38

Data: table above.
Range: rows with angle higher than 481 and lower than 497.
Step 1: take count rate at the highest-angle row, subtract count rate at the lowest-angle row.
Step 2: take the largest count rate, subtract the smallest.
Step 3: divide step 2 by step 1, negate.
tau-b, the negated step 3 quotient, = -1.0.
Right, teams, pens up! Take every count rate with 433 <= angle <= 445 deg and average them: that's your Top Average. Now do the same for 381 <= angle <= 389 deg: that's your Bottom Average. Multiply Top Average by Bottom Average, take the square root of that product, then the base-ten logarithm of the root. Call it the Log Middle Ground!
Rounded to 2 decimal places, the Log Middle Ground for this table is 1.49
